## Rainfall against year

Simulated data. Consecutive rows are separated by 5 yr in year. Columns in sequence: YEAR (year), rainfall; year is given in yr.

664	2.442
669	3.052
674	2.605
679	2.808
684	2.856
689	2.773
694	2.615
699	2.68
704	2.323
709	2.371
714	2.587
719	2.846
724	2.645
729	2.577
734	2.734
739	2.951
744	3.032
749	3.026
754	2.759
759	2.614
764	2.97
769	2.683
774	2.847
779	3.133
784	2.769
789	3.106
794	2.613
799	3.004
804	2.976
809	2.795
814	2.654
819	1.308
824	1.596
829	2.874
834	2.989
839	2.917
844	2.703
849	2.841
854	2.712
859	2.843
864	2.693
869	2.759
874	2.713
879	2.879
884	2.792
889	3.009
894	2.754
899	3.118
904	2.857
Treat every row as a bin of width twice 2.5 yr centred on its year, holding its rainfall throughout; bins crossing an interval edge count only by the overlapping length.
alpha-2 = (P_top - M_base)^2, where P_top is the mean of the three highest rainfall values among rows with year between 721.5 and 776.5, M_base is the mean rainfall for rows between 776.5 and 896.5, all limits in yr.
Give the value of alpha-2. 0.08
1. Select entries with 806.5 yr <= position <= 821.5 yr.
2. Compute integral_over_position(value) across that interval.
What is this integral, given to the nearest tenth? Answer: 33.8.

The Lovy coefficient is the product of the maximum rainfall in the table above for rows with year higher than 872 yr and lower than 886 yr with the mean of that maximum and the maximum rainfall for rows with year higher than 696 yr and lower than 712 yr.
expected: 8.0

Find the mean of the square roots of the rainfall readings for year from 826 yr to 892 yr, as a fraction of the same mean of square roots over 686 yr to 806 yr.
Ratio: 1.01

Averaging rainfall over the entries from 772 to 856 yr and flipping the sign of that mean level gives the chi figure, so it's -2.70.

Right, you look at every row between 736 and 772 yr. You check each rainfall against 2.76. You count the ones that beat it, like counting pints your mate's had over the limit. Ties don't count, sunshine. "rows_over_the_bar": 4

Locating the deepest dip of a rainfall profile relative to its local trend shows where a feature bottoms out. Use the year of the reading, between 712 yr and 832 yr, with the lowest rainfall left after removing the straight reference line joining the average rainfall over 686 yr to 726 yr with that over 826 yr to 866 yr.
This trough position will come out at 819 yr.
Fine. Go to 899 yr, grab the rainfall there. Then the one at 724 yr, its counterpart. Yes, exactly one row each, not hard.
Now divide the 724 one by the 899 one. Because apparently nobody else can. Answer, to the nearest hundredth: 0.85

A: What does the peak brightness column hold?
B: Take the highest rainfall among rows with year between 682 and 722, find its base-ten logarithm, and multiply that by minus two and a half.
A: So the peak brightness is -1.14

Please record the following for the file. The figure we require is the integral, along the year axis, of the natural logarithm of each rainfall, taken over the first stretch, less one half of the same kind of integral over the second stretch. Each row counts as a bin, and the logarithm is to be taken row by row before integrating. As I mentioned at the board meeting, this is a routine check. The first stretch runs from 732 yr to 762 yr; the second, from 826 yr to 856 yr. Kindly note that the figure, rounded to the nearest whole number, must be 16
